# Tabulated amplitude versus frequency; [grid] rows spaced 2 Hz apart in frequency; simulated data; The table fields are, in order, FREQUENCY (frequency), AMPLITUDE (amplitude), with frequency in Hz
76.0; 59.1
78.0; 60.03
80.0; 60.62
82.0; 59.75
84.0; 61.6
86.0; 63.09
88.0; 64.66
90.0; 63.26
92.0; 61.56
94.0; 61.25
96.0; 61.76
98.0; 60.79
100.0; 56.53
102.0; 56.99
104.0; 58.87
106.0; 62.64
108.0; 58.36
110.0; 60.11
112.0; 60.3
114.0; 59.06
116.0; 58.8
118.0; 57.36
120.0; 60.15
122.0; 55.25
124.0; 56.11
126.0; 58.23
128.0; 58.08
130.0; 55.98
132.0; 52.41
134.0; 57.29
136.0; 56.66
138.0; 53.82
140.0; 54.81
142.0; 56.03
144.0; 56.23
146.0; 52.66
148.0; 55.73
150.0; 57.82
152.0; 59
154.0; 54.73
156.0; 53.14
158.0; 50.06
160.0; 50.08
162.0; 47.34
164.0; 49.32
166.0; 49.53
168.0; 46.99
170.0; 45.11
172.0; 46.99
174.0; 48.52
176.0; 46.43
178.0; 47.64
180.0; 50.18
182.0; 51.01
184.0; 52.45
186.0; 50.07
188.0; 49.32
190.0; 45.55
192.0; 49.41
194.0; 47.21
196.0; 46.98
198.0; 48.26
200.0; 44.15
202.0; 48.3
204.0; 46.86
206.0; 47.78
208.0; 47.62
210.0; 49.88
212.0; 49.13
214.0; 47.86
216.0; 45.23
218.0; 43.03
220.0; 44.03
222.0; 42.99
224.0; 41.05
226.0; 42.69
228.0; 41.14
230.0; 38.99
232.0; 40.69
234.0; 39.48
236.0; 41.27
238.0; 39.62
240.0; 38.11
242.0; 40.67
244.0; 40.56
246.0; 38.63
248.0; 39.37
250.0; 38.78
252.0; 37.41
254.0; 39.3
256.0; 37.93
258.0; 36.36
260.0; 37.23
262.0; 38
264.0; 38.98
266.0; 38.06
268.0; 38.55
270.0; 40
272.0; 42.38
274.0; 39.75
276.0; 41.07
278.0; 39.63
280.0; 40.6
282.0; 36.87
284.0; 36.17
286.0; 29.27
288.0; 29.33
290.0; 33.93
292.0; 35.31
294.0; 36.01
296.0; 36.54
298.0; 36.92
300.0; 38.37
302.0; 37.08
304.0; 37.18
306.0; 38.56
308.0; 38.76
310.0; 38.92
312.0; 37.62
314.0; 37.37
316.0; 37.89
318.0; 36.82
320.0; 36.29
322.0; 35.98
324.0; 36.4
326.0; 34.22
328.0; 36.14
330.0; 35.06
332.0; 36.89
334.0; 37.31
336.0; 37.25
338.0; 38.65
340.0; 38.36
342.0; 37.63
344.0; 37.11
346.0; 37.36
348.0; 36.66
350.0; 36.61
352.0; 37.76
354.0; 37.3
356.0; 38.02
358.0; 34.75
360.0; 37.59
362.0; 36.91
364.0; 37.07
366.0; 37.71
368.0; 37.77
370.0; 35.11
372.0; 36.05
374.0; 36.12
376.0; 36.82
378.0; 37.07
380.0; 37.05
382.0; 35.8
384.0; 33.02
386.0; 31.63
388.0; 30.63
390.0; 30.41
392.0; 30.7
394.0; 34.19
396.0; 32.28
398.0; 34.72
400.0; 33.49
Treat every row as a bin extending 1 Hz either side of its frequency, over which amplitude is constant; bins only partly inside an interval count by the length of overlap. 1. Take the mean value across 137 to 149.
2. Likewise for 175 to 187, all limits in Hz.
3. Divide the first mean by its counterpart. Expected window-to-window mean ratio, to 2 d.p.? 1.11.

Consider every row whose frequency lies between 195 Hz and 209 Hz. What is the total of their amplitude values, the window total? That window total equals 330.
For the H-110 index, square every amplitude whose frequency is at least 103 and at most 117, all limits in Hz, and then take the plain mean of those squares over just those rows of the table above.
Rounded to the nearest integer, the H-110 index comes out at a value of 3570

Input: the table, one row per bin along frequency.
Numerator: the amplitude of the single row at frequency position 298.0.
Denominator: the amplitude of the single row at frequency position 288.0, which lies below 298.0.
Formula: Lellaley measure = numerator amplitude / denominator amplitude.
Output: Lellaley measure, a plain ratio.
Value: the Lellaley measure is 1.3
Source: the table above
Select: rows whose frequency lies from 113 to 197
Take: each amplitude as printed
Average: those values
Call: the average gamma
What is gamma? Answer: 53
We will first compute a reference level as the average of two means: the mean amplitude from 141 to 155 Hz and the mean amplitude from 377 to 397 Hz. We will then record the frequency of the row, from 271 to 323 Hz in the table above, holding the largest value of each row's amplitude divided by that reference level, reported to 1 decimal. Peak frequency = 272.0 Hz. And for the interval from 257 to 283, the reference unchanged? 272.0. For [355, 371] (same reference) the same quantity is 356.0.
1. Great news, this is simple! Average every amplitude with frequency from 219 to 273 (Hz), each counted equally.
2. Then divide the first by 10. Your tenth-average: 4.0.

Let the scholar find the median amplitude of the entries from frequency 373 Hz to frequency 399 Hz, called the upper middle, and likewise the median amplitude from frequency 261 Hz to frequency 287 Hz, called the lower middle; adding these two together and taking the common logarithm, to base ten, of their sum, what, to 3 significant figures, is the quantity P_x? 1.86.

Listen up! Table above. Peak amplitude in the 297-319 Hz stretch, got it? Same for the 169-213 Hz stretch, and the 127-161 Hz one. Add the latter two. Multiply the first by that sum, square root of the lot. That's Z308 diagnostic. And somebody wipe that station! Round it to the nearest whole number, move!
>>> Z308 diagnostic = 66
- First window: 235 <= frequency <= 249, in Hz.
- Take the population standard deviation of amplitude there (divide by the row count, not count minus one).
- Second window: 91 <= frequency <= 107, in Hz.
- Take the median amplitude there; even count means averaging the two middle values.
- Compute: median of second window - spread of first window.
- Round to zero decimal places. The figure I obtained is 60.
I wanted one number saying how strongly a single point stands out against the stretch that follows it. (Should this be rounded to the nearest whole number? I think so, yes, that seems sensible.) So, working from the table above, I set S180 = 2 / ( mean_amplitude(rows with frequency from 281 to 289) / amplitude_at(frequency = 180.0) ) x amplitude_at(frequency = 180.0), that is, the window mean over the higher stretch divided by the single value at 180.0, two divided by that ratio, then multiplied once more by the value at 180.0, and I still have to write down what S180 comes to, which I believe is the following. 153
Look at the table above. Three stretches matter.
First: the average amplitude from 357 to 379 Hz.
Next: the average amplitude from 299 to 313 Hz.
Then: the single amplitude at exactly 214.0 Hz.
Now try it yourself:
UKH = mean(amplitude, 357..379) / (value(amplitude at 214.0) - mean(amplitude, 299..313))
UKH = 3.7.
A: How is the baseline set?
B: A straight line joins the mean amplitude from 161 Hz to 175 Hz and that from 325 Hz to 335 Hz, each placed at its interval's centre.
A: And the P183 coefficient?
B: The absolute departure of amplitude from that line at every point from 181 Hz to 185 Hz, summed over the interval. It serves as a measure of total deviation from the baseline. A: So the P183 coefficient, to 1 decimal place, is 10.3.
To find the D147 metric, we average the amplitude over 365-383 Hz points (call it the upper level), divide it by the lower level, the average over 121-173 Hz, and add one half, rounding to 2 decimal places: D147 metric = 1.19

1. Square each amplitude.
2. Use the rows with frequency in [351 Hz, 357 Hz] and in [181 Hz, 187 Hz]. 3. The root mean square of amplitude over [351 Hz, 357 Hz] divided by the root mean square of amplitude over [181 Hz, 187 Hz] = 0.74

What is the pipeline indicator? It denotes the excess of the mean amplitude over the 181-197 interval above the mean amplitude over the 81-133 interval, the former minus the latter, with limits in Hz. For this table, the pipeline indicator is -10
